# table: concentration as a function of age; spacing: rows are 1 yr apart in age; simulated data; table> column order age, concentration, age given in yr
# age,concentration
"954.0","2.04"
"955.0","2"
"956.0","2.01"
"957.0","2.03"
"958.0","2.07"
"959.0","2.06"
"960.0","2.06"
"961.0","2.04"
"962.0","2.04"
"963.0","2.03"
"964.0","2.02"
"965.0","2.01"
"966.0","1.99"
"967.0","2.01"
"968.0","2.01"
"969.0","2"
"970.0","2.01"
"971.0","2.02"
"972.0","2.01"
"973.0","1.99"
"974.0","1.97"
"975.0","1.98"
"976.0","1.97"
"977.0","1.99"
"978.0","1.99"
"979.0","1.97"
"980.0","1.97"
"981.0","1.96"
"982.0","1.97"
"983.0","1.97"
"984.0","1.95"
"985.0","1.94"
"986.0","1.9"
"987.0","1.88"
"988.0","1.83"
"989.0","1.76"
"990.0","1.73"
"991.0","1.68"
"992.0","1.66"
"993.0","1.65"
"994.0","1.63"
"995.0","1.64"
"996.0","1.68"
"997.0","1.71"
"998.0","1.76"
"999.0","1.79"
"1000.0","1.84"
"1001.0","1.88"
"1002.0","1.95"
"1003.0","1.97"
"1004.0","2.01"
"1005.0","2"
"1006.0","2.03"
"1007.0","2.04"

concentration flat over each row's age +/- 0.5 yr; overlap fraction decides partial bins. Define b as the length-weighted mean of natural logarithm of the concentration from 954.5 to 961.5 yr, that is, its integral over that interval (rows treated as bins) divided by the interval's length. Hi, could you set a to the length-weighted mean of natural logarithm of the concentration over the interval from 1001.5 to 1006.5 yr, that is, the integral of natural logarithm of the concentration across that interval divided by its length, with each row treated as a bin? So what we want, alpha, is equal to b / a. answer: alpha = 1.03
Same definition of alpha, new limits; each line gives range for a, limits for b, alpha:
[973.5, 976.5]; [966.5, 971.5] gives 1.03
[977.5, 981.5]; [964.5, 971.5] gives 1.03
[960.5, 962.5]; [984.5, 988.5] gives 0.89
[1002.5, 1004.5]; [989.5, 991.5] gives 0.78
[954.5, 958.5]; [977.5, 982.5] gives 0.96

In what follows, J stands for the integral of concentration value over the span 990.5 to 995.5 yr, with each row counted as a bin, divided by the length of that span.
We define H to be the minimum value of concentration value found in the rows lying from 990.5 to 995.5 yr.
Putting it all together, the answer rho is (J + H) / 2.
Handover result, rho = 1.64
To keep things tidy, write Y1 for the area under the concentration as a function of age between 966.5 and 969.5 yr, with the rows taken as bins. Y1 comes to 6.02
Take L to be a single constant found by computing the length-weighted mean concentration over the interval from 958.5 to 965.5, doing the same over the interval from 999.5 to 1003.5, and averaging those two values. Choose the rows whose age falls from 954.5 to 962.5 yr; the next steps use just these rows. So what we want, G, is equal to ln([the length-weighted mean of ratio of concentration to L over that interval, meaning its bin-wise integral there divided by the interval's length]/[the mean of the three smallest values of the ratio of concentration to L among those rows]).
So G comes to 0.013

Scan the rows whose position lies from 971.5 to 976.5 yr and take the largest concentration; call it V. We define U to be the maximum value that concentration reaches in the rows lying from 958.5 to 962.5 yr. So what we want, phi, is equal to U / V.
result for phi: 1.02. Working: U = 2.06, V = 2.01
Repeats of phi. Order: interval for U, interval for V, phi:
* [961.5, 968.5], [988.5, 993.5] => 1.16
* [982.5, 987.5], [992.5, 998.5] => 1.12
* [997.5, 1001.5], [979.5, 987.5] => 0.95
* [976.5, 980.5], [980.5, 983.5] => 1.01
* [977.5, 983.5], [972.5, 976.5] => 1.00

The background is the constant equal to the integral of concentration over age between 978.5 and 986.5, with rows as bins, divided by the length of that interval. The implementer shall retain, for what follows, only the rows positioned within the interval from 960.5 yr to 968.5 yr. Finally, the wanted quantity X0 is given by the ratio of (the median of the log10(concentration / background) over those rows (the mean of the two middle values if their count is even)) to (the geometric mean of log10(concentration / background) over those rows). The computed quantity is 0.98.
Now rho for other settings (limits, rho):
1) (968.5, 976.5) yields 1.98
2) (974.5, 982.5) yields 1.97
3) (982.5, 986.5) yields 1.92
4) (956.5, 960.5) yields 2.04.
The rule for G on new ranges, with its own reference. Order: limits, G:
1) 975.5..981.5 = 0.004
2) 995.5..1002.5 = 0.048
